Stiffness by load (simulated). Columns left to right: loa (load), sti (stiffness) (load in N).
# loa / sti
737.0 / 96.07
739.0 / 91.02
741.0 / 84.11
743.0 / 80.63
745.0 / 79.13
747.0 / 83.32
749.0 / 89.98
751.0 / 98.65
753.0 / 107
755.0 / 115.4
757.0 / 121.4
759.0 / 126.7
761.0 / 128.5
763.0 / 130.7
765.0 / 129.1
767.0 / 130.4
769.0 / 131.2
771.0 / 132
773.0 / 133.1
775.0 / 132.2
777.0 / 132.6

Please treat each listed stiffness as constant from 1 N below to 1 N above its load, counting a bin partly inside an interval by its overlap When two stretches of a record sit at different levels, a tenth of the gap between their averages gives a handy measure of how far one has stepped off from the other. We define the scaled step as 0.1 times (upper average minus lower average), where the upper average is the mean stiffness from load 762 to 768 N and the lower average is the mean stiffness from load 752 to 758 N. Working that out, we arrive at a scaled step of 1.5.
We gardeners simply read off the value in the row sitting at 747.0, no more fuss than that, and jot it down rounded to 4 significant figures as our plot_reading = 83.32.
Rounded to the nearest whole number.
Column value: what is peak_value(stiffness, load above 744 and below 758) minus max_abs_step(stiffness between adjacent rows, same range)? 113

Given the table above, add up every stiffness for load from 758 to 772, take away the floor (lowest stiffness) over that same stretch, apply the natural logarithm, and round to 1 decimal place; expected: 6.7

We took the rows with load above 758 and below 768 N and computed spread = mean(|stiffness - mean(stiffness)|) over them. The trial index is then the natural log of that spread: 0.2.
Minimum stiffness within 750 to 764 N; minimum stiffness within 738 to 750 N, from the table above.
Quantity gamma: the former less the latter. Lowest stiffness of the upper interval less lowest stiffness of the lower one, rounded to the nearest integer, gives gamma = 20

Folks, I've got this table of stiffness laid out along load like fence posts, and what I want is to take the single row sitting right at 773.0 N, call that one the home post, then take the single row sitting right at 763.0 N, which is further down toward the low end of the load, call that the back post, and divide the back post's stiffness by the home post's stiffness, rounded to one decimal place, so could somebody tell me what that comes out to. 1.0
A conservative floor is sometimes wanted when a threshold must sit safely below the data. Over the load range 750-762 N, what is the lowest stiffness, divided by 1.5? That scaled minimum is 66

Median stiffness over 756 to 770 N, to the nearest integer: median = 129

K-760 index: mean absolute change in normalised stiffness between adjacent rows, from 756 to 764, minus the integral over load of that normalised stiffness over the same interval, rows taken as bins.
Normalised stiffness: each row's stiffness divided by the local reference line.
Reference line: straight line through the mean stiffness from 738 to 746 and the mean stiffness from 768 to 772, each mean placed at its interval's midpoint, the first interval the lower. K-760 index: -8.85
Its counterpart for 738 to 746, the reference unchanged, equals -7.95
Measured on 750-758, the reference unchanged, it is -8.44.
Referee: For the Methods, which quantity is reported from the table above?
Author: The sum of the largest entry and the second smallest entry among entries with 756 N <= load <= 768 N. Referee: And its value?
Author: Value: 257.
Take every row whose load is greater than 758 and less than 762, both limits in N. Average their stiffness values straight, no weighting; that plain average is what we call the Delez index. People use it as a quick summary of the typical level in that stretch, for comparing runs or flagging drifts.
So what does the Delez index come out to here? 128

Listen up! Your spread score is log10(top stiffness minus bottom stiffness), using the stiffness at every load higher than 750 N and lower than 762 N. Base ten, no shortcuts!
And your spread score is 1.47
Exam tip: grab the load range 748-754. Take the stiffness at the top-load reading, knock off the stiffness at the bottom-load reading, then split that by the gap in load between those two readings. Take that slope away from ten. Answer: 5.7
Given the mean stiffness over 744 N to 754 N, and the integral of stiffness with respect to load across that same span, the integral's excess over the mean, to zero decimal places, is 825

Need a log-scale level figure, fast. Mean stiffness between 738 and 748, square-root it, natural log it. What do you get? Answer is 2.21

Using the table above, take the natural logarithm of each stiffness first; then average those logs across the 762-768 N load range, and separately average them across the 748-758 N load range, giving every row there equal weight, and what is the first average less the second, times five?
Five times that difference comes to 1.0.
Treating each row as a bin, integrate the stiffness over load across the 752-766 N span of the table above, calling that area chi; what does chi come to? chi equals 1718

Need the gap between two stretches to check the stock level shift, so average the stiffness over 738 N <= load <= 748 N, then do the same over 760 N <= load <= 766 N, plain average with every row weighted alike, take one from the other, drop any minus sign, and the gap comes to 46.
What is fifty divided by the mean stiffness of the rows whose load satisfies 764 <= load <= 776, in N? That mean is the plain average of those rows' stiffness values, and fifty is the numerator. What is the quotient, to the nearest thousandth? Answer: 0.381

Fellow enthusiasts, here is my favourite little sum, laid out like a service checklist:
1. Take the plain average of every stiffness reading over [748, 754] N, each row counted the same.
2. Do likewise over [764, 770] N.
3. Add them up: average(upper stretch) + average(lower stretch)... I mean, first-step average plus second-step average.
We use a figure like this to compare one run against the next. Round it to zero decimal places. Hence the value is 229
